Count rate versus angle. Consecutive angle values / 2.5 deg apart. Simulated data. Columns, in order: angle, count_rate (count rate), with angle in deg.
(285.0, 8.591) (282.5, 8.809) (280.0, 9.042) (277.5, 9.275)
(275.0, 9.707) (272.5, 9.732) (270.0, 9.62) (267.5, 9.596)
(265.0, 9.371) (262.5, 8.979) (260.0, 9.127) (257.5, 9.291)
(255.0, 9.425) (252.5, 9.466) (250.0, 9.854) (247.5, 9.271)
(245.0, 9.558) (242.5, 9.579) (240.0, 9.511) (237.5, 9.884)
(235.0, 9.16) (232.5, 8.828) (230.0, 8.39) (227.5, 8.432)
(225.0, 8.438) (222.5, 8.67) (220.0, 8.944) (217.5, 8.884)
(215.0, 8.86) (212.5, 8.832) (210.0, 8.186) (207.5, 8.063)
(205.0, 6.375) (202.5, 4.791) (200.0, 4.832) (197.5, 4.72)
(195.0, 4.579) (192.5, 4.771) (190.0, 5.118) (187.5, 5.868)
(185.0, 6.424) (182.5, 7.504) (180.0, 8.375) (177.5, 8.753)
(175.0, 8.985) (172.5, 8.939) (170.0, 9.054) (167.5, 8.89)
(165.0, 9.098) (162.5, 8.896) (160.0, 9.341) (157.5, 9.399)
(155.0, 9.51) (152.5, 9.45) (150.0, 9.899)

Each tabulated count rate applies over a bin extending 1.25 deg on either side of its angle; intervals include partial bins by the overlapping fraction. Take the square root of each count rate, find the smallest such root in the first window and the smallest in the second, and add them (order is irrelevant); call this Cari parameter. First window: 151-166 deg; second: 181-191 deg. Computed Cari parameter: 5.24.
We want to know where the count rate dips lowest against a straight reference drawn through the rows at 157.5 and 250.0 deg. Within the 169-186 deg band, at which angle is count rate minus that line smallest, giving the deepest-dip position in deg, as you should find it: 185.0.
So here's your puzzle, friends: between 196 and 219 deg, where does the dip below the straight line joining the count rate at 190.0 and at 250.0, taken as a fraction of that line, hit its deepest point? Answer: 202.5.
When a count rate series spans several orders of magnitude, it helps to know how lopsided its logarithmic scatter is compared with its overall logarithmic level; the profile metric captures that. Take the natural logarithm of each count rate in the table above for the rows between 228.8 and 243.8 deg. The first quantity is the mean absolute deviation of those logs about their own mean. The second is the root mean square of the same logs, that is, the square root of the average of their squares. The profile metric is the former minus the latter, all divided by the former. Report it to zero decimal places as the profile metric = -46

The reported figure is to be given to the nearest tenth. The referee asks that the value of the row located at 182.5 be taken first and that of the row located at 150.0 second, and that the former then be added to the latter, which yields 17.4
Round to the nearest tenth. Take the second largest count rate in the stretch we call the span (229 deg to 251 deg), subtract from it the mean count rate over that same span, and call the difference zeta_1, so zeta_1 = 0.5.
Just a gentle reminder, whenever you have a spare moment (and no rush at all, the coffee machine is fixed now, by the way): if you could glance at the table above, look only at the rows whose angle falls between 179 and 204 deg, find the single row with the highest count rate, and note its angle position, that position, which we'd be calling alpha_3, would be 180.0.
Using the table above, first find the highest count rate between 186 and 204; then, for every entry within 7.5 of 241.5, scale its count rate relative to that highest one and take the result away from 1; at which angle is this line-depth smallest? 237.5 deg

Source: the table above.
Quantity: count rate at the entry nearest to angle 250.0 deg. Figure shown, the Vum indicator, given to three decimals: 9.854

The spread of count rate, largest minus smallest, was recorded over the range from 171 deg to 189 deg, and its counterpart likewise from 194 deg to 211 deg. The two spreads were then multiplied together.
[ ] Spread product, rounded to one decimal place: 11.2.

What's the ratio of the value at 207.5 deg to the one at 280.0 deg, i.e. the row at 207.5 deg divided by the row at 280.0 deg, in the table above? 0.89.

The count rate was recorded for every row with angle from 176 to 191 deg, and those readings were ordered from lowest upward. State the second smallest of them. 5.868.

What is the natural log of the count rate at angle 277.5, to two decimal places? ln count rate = 2.23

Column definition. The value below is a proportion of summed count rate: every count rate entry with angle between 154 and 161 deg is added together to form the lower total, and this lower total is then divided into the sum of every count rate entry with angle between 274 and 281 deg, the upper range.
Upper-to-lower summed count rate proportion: 1.0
